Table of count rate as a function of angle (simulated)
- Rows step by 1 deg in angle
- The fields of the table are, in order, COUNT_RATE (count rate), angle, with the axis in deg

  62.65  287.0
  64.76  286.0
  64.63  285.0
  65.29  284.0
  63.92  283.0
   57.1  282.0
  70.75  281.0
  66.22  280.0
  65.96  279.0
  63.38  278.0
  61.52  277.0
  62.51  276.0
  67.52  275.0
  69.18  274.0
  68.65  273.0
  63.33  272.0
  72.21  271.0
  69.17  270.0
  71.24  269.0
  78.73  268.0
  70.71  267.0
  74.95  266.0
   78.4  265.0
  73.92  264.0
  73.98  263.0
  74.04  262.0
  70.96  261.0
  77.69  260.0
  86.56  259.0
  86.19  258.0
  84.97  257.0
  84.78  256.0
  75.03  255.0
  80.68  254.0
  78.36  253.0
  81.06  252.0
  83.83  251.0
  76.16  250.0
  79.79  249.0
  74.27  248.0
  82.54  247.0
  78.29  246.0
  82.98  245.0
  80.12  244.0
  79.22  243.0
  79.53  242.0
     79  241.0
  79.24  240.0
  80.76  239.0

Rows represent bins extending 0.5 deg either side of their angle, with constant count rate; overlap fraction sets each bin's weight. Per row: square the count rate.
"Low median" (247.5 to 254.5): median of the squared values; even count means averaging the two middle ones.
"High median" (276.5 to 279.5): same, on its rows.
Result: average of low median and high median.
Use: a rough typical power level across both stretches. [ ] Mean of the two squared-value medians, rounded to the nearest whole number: 5192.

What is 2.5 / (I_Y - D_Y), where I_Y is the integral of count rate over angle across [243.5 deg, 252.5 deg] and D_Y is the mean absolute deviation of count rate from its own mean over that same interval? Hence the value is 0.0035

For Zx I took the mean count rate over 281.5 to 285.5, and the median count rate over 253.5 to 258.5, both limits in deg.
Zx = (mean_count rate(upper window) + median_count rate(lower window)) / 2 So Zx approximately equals 73.8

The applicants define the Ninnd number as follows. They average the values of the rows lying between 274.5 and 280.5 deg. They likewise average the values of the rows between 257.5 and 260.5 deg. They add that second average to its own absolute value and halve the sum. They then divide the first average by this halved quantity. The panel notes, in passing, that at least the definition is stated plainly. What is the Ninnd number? 0.77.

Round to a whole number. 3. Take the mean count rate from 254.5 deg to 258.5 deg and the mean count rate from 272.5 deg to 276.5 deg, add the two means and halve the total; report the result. 75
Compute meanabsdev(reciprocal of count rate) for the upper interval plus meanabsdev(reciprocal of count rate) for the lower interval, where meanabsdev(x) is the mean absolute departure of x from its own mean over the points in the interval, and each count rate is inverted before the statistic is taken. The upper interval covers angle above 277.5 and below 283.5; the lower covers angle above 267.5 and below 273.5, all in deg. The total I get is 0.0015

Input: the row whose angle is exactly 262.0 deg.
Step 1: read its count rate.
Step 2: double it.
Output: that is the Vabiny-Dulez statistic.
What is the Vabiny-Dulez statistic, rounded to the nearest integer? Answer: 148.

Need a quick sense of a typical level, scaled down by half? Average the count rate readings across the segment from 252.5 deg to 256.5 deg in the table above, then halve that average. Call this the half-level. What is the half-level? 40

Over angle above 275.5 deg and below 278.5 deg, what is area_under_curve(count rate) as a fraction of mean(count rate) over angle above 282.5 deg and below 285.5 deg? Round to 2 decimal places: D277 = 2.90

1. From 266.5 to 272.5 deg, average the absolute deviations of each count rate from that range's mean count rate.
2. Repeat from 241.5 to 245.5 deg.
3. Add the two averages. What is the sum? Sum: 4.4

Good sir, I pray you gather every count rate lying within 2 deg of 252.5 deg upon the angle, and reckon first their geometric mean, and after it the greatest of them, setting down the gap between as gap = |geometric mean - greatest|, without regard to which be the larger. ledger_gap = 2.9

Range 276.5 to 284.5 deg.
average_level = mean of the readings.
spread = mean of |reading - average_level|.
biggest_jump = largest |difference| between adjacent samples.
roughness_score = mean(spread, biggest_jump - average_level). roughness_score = -24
